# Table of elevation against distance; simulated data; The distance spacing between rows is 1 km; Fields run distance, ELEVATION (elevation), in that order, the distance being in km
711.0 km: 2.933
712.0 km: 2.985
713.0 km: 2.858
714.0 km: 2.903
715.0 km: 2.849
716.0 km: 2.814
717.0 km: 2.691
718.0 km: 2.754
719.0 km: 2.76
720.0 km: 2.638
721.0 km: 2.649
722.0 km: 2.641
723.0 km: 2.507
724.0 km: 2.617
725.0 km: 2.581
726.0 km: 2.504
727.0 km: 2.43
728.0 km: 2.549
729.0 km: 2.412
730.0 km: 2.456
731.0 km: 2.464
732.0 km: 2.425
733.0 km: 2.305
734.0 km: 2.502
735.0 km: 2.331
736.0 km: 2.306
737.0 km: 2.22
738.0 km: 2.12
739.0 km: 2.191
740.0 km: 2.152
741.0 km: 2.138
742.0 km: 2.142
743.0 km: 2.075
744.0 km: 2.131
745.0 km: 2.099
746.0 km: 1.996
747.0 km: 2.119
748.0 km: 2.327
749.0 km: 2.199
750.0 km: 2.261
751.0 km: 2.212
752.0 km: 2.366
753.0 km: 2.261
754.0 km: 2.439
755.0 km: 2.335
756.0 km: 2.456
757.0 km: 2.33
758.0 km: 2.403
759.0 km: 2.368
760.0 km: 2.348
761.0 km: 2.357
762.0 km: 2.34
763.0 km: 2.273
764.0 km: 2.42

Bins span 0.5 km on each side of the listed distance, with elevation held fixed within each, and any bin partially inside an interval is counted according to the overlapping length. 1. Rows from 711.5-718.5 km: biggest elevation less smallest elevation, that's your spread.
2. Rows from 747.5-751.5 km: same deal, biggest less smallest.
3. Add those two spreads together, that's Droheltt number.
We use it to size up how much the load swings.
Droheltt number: 0.42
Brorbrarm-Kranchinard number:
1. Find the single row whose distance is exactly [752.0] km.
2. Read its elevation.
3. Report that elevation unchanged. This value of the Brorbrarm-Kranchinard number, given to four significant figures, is 2.366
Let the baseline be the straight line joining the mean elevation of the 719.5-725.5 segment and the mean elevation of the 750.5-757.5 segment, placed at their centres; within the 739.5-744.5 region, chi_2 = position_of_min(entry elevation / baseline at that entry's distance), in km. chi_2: 743.0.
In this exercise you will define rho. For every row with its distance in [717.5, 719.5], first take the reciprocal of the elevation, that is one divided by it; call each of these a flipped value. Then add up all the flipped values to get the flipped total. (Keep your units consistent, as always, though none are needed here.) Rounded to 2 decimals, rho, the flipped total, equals 0.73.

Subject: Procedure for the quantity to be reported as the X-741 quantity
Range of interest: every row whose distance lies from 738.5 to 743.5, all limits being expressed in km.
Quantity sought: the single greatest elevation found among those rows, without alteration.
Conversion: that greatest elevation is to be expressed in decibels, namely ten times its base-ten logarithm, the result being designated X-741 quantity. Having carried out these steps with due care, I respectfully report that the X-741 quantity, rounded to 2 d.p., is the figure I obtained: 3.41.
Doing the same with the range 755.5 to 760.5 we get 3.90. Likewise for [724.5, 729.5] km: 4.12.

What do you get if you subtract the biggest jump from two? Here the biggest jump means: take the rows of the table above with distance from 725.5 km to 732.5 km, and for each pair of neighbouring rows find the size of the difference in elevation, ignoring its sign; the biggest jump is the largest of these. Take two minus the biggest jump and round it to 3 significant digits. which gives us 1.86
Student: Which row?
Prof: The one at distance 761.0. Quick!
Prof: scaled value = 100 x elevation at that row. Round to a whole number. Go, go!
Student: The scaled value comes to 236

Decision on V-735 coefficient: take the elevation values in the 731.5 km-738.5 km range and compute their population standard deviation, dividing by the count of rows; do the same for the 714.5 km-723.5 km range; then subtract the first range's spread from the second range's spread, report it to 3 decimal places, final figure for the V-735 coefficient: -0.017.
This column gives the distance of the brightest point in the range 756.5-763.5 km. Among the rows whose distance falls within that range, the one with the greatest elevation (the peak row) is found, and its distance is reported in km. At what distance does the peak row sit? 758.0 km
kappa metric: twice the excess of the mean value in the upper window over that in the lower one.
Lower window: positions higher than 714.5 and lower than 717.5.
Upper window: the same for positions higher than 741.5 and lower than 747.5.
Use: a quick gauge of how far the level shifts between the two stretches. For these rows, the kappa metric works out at -1.4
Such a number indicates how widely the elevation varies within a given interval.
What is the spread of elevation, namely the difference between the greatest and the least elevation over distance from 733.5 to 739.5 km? 0.38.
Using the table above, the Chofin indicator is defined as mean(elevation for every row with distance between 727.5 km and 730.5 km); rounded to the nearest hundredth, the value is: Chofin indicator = 2.47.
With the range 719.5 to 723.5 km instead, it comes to 2.61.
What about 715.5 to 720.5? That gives 2.73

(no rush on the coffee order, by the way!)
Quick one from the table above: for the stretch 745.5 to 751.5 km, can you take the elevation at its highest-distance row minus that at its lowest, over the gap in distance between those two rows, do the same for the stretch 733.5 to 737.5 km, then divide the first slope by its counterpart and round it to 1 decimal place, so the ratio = -0.5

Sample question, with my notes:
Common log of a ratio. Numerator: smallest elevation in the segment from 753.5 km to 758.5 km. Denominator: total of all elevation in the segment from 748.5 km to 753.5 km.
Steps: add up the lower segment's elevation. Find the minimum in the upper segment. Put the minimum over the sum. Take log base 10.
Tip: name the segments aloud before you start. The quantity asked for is -0.686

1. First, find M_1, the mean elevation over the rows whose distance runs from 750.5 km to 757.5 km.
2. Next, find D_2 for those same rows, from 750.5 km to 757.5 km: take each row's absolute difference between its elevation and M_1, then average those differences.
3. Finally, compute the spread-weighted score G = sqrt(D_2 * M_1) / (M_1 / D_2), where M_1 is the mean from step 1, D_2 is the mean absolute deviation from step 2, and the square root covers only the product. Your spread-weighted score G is 0.011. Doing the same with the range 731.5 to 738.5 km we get 0.017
